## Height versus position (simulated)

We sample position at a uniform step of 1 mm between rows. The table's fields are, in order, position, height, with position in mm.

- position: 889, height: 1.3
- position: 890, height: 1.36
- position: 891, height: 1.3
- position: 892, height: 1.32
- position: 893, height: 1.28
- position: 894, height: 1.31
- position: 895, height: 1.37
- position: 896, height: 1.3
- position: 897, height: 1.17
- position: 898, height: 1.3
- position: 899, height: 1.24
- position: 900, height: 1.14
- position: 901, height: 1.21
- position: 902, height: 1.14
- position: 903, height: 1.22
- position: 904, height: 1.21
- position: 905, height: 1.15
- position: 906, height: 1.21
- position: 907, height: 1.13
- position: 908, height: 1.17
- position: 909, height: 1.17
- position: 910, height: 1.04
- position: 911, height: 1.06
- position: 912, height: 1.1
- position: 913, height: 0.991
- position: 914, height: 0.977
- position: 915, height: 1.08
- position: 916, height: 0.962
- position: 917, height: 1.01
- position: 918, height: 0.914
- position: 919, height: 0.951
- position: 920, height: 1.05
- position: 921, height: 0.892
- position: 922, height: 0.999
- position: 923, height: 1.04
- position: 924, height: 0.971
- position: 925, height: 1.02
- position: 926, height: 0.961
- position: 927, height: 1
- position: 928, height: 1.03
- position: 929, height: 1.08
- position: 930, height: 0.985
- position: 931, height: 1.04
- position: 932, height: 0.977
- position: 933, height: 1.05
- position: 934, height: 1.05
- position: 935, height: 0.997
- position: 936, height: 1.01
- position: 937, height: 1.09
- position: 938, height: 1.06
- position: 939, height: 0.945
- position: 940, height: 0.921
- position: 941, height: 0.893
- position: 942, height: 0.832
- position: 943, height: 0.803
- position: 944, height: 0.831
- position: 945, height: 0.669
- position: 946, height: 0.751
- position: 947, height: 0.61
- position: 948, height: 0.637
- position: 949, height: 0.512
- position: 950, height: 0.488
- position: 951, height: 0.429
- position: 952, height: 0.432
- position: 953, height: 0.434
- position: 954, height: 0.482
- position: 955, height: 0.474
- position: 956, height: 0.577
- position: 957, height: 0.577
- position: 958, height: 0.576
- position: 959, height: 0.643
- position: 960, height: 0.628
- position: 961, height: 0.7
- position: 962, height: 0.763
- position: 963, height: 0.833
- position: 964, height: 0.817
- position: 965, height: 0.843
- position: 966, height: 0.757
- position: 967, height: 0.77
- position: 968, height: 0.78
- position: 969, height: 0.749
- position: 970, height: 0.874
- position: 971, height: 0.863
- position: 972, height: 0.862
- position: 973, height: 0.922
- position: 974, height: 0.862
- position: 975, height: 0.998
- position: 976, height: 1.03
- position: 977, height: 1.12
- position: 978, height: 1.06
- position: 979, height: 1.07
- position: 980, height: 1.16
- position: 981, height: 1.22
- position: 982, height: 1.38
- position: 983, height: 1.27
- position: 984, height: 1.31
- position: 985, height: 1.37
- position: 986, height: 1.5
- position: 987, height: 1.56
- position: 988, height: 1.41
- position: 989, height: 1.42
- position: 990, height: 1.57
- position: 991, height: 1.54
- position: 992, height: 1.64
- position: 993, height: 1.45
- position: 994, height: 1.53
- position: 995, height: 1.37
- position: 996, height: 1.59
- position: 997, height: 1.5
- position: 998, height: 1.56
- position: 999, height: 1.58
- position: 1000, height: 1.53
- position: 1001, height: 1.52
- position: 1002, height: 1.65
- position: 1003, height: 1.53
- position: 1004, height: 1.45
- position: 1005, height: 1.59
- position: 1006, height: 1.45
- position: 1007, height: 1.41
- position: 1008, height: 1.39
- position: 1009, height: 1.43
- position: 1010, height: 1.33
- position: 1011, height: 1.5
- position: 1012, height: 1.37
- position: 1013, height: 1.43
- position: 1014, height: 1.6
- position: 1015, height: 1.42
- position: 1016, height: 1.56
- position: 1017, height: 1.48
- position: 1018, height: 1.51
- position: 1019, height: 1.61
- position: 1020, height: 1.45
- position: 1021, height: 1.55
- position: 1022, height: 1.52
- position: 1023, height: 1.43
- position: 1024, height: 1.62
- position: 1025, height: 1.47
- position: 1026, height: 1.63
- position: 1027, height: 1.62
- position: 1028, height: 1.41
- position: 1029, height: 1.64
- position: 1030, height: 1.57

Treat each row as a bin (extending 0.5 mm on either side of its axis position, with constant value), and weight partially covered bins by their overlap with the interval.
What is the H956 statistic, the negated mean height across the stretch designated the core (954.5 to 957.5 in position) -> -0.54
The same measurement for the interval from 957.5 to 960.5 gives -0.62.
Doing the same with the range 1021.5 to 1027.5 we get -1.55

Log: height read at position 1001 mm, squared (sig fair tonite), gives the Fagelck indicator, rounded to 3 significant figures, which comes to 2.31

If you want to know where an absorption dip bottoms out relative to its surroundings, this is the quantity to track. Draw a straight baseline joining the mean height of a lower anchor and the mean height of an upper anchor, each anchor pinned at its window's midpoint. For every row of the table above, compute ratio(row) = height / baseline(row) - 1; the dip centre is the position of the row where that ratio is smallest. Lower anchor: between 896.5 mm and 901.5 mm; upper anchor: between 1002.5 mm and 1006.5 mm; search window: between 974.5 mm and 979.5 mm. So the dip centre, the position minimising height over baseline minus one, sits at 975 mm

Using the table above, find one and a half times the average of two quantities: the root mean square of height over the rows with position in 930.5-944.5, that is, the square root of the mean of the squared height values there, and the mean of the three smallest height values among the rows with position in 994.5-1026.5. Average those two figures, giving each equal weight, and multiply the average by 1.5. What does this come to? 1.74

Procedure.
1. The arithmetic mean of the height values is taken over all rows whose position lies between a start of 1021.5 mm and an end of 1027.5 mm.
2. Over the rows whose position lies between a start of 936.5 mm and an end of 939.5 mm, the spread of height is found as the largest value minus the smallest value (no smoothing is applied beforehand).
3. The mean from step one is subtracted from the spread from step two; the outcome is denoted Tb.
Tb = -1.40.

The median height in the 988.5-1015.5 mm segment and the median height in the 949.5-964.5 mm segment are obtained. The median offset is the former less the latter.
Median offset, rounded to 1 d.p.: 0.9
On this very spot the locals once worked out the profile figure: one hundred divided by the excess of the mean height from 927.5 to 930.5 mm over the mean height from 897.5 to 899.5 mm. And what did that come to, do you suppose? -420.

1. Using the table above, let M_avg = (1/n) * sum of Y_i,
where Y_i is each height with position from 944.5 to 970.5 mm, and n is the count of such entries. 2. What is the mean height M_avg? 0.65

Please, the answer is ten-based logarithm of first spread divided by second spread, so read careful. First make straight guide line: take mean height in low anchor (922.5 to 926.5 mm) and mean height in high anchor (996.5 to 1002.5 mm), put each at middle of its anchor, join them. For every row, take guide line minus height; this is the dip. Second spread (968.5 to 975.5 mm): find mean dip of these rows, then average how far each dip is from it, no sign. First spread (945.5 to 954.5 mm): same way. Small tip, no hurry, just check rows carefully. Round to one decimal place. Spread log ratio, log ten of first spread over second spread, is 0.4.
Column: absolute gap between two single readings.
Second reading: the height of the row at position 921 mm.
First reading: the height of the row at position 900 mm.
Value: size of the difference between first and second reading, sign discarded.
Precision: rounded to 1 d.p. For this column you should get 0.2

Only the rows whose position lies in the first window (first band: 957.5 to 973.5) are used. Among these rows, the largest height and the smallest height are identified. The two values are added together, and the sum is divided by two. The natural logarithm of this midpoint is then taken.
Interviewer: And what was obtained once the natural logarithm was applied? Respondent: -0.29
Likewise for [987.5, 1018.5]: 0.40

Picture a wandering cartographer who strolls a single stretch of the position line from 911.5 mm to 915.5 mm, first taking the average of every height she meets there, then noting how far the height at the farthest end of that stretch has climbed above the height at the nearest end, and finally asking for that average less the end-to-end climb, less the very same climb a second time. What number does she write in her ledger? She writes 1.1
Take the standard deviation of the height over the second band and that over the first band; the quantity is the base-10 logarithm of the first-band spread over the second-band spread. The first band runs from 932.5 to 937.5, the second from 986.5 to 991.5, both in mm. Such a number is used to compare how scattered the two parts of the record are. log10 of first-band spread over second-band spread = -0.3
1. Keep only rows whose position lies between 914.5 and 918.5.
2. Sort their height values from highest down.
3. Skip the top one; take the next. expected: 1.01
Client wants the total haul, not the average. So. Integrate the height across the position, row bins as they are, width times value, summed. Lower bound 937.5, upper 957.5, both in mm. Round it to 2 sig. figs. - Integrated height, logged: 13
